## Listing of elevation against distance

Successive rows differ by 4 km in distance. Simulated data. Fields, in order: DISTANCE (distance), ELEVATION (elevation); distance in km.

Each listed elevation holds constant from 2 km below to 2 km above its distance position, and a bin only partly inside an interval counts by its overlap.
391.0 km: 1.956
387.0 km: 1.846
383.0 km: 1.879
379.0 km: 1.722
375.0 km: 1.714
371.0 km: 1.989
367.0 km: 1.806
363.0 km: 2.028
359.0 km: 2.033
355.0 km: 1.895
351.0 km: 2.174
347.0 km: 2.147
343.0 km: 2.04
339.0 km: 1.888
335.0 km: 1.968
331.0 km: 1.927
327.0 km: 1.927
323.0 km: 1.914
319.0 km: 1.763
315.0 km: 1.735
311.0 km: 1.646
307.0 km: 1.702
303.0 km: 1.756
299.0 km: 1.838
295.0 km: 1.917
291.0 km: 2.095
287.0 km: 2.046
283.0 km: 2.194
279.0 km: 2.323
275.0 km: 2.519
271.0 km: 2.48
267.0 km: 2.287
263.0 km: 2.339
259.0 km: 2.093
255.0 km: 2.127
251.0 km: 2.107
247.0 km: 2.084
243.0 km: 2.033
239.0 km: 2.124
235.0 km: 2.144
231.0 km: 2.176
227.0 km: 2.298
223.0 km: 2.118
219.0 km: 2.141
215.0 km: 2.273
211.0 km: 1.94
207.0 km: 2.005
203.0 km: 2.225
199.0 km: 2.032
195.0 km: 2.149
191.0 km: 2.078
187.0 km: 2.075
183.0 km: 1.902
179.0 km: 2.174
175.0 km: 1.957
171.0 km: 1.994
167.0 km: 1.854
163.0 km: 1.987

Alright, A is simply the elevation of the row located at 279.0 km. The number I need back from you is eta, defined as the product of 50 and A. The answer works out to 116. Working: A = 2.323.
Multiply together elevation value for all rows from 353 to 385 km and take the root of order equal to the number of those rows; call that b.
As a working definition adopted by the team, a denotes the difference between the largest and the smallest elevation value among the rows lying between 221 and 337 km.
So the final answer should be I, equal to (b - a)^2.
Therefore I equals 1.01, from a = 0.9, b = 1.88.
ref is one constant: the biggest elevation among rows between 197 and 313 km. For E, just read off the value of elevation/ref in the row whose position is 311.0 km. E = 0.65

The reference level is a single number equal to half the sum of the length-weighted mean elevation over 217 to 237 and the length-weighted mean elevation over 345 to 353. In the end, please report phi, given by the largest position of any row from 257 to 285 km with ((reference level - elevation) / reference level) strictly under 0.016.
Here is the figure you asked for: 283.0 km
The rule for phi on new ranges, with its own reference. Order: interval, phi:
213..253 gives 235.0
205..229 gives 227.0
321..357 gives 351.0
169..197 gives 195.0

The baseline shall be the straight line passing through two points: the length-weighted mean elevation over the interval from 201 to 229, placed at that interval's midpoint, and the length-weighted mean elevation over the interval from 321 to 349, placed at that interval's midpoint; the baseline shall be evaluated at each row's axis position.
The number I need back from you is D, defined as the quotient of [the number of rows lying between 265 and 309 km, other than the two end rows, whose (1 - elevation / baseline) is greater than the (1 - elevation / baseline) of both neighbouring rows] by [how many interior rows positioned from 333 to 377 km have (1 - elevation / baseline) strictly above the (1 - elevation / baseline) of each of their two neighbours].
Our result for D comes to 0.33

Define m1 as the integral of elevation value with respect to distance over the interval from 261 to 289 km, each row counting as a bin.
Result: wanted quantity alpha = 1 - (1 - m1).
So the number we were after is 64.8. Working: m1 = 65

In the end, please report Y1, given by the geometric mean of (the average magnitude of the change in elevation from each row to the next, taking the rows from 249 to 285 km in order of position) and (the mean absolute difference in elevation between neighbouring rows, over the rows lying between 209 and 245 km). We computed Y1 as 0.12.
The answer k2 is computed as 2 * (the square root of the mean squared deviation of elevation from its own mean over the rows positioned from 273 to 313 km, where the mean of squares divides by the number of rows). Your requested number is 0.540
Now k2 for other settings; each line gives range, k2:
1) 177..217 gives 0.229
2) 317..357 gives 0.236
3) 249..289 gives 0.313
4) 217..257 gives 0.131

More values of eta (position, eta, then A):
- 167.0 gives 93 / 1.854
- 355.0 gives 95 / 1.895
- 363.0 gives 101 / 2.028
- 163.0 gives 99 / 1.987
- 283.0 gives 110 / 2.194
